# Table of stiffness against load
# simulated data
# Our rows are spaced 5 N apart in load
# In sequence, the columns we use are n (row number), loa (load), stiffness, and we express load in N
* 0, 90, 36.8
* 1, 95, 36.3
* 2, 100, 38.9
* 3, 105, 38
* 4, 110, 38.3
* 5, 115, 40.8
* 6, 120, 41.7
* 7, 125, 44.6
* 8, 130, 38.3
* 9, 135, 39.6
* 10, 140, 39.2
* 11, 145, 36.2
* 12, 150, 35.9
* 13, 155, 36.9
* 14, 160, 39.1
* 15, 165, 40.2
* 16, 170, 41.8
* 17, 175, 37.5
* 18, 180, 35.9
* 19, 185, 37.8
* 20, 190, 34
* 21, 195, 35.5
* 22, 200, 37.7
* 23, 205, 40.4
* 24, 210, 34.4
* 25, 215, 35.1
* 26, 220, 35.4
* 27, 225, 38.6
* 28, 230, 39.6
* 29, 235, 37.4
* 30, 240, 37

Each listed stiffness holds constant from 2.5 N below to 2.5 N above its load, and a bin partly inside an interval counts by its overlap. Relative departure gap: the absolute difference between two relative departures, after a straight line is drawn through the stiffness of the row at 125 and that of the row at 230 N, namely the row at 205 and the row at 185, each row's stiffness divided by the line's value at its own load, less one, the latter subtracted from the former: 0.085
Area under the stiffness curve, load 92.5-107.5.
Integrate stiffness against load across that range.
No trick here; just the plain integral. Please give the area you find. 566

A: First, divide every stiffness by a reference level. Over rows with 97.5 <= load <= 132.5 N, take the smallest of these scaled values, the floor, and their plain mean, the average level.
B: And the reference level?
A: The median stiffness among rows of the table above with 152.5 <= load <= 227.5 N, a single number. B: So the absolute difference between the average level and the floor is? 0.056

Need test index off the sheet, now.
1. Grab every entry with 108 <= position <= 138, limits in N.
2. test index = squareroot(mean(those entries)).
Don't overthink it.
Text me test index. 6.37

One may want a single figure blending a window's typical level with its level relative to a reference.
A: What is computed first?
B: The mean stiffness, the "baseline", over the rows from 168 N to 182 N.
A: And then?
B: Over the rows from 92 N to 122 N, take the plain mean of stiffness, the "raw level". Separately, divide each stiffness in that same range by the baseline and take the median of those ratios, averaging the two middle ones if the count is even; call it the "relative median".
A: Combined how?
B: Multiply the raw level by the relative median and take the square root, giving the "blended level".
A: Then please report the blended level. 6.26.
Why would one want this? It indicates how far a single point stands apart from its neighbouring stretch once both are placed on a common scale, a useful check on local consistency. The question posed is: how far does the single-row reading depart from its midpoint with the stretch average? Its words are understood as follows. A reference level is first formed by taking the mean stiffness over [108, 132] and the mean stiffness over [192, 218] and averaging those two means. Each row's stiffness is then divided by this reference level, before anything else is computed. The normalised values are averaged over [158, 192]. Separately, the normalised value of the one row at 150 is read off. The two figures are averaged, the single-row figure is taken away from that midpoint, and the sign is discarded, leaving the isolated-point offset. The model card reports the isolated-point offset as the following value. 0.028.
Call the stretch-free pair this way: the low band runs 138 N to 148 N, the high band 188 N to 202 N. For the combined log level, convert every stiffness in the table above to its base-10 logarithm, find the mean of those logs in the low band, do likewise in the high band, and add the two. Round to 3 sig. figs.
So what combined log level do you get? 3.13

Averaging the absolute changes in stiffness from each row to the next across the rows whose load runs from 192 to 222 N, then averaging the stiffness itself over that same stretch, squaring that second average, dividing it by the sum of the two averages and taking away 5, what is 29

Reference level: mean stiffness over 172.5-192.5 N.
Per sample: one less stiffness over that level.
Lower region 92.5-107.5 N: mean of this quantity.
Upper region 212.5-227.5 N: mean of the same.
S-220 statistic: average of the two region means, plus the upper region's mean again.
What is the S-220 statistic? -0.022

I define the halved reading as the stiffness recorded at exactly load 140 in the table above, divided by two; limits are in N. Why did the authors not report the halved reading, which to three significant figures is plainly 19.6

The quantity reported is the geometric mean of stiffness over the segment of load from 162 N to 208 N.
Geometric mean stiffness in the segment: 37.8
